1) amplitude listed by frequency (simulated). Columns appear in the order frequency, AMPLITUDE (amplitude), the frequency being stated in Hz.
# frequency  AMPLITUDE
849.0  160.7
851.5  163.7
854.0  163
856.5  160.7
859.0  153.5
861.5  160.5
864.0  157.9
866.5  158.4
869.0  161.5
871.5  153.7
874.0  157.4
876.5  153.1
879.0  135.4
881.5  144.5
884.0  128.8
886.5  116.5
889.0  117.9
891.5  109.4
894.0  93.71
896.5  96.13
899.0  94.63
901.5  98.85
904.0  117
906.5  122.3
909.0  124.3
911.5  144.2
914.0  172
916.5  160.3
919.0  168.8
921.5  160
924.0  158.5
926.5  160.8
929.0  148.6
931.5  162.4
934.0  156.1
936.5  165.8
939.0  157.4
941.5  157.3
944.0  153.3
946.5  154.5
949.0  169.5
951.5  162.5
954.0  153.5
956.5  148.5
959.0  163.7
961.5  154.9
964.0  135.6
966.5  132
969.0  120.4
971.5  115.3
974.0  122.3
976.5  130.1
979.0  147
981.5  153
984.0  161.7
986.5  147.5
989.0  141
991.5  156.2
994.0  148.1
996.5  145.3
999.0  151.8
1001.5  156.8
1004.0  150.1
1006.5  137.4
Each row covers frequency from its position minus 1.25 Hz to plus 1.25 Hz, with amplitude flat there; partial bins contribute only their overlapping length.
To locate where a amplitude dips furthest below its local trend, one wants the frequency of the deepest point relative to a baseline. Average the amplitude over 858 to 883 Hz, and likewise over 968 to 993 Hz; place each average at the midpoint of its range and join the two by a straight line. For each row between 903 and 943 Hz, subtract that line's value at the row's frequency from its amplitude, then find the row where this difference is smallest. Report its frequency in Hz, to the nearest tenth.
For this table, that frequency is 904.0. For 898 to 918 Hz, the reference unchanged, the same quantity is 899.0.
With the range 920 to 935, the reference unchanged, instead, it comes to 929.0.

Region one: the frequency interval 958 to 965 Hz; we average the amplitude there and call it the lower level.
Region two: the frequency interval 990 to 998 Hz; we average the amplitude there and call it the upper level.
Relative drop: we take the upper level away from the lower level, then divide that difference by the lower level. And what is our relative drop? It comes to 0.0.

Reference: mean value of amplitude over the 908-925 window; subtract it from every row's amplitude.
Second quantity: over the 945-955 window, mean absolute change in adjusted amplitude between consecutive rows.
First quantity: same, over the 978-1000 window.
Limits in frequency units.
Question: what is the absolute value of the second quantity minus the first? 1.8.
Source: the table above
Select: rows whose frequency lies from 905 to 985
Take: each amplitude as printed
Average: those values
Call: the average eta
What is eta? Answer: 150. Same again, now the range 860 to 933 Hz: 139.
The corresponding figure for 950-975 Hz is 141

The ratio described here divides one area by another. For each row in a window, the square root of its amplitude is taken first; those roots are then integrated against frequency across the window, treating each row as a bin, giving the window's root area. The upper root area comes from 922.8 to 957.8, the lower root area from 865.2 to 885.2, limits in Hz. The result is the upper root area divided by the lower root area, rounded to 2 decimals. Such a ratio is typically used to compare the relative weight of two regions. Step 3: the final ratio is 1.80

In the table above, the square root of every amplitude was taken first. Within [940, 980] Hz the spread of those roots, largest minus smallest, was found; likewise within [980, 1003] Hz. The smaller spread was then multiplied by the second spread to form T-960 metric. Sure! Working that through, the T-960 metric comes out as 1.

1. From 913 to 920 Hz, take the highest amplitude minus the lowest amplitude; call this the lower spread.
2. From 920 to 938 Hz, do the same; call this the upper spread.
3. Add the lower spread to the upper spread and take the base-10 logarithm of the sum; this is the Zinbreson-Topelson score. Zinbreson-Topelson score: 1.46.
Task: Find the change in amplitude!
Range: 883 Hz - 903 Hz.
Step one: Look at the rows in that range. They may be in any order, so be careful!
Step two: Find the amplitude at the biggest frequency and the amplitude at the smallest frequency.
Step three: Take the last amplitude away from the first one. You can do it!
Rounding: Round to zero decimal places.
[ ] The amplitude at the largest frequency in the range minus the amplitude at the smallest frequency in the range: -30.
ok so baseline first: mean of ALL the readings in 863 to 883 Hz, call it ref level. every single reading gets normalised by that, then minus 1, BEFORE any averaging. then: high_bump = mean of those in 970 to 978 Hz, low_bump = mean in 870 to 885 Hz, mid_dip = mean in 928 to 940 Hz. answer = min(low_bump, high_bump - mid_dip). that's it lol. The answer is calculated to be -0.23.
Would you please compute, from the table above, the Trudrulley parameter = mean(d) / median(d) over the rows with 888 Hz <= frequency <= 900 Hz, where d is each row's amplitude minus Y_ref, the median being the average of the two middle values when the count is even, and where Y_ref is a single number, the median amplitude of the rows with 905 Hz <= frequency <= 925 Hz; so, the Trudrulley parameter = 0.9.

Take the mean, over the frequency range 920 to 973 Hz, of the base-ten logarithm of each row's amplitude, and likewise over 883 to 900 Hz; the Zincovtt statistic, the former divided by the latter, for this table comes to 1.073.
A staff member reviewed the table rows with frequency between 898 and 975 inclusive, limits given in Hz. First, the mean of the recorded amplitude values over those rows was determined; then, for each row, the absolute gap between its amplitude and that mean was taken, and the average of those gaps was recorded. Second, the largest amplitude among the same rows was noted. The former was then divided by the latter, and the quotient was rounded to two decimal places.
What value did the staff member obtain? 0.10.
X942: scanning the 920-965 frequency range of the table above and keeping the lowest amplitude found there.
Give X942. 135.6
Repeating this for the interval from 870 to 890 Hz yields 116.5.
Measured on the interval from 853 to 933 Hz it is 93.71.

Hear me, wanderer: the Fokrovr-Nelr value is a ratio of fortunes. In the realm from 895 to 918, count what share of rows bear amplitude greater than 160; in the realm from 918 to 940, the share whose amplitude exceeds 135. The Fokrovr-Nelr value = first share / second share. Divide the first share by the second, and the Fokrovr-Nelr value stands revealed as 0.2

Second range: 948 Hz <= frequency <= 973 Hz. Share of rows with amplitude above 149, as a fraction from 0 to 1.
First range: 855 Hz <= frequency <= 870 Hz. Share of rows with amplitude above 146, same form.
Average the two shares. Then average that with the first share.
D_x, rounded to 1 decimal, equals 0.9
